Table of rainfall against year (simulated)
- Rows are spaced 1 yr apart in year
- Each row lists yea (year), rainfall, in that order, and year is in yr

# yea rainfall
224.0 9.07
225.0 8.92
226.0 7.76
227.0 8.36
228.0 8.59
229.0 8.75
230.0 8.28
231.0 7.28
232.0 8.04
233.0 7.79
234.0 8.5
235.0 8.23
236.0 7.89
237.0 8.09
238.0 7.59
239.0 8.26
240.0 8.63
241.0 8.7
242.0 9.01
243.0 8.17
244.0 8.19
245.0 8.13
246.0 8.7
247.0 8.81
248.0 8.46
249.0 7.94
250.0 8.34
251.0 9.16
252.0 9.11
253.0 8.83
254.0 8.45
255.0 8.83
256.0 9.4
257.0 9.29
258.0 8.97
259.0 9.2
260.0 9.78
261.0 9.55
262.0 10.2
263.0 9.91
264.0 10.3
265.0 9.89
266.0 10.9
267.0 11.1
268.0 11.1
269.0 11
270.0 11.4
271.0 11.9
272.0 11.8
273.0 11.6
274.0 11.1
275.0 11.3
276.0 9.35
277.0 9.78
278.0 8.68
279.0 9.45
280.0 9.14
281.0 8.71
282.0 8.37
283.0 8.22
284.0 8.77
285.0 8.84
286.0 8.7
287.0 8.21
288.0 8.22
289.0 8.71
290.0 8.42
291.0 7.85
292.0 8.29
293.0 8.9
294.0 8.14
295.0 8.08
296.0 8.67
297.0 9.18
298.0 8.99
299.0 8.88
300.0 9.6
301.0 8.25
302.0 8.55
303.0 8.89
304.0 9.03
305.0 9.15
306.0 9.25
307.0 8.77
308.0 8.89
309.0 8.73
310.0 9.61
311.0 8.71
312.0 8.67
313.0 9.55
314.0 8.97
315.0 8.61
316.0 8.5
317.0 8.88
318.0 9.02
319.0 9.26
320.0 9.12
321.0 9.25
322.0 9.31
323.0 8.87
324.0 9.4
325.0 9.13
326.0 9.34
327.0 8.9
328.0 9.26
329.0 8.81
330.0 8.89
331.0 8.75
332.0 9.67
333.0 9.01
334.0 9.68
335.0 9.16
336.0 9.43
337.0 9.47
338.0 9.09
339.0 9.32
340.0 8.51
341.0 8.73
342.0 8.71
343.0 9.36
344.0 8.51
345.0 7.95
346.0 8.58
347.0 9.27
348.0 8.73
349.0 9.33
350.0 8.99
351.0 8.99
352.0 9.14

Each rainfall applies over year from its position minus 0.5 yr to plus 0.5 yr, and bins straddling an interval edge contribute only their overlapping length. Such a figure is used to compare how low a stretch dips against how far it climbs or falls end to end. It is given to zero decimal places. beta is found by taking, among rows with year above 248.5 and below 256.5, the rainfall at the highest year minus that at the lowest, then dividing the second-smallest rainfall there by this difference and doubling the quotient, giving 11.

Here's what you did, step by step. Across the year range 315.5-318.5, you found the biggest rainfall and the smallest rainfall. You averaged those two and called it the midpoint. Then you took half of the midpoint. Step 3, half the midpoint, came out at 4.4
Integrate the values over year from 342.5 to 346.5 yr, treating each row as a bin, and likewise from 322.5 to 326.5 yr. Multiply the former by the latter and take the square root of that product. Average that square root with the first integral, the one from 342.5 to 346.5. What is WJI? 35.0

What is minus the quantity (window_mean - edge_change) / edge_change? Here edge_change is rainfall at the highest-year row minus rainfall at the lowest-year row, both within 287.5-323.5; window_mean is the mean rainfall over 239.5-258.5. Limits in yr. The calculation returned -12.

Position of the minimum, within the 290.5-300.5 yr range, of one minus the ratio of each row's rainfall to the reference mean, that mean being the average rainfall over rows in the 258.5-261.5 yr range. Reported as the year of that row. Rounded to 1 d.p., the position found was 300.0 yr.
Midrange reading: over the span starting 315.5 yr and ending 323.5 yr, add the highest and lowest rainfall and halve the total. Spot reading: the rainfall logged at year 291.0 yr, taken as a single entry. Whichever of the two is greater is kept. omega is 8.9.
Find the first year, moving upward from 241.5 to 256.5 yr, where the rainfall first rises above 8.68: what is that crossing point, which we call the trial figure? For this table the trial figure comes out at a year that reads 242.0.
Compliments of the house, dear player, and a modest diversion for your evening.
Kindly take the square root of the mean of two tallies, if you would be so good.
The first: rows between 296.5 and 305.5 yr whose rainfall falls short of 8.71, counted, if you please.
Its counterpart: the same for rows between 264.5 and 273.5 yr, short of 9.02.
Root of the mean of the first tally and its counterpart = 1.0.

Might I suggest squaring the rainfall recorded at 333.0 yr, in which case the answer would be 81.2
